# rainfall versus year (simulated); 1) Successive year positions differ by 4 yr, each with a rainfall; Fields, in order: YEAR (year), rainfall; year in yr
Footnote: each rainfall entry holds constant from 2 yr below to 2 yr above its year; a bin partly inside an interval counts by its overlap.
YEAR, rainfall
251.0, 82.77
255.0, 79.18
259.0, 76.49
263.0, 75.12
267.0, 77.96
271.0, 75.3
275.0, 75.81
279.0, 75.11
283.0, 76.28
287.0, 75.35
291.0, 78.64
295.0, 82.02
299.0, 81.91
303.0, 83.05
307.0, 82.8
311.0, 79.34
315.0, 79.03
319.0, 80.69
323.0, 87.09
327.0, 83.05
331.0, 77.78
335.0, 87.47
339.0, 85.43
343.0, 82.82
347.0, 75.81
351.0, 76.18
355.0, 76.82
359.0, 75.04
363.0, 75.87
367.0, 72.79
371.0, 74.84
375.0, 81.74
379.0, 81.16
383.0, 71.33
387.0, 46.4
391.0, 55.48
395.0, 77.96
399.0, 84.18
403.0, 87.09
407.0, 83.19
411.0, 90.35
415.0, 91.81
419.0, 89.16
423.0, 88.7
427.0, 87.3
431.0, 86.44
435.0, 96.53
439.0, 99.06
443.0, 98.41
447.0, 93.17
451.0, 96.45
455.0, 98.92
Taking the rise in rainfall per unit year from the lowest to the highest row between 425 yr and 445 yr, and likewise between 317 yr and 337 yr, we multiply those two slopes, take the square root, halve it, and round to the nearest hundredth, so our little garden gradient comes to 0.27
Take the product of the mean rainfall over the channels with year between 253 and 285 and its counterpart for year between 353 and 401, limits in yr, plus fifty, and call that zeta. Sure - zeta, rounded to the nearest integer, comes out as 5612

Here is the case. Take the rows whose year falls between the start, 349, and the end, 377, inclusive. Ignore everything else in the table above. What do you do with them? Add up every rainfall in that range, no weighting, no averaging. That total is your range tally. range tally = 533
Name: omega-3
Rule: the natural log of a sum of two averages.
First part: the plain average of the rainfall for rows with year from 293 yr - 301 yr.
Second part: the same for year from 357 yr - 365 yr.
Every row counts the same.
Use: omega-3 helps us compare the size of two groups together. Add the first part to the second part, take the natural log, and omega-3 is 5.06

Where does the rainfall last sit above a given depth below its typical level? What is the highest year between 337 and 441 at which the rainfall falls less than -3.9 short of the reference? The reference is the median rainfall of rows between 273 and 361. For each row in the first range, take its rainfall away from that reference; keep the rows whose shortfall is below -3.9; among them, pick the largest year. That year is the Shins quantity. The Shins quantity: 439.0 yr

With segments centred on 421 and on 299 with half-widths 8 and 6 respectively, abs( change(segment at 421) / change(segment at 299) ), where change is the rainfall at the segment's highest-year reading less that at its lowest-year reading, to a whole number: 4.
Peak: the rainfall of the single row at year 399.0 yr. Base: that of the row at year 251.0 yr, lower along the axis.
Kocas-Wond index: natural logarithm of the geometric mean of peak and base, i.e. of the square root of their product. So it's 4.42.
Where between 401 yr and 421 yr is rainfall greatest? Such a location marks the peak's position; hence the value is 415.0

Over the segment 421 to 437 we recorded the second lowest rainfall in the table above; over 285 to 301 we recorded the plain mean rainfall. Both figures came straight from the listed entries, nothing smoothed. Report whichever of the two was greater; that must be 87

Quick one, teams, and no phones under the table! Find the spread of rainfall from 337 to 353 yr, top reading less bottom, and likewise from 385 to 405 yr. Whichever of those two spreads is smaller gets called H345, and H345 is 10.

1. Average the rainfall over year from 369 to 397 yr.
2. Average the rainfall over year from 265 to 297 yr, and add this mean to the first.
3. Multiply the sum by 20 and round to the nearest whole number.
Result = 2938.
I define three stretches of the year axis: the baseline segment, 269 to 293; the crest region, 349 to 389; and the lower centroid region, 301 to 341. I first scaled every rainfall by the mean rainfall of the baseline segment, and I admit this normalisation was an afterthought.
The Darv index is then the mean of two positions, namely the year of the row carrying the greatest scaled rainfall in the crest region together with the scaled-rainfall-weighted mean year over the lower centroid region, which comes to 348.1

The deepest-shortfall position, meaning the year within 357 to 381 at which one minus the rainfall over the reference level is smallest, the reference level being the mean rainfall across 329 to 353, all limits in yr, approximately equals 375.0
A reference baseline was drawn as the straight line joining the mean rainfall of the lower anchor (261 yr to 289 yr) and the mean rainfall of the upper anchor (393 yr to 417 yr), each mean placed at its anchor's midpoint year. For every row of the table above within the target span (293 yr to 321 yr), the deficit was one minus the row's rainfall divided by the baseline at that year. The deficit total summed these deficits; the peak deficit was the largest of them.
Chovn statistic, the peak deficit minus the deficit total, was 0.3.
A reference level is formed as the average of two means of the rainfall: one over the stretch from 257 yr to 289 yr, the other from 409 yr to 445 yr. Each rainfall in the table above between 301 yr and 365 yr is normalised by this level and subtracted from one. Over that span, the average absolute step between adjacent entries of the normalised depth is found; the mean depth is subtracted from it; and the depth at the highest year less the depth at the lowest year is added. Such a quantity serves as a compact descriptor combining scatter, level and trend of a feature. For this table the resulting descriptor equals 0.081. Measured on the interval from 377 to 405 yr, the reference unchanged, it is -0.064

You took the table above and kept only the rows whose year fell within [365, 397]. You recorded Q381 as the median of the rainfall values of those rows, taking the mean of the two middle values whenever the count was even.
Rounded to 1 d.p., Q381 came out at 73.8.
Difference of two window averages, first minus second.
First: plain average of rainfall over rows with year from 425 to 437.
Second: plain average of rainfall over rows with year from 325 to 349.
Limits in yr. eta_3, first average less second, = 8.0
